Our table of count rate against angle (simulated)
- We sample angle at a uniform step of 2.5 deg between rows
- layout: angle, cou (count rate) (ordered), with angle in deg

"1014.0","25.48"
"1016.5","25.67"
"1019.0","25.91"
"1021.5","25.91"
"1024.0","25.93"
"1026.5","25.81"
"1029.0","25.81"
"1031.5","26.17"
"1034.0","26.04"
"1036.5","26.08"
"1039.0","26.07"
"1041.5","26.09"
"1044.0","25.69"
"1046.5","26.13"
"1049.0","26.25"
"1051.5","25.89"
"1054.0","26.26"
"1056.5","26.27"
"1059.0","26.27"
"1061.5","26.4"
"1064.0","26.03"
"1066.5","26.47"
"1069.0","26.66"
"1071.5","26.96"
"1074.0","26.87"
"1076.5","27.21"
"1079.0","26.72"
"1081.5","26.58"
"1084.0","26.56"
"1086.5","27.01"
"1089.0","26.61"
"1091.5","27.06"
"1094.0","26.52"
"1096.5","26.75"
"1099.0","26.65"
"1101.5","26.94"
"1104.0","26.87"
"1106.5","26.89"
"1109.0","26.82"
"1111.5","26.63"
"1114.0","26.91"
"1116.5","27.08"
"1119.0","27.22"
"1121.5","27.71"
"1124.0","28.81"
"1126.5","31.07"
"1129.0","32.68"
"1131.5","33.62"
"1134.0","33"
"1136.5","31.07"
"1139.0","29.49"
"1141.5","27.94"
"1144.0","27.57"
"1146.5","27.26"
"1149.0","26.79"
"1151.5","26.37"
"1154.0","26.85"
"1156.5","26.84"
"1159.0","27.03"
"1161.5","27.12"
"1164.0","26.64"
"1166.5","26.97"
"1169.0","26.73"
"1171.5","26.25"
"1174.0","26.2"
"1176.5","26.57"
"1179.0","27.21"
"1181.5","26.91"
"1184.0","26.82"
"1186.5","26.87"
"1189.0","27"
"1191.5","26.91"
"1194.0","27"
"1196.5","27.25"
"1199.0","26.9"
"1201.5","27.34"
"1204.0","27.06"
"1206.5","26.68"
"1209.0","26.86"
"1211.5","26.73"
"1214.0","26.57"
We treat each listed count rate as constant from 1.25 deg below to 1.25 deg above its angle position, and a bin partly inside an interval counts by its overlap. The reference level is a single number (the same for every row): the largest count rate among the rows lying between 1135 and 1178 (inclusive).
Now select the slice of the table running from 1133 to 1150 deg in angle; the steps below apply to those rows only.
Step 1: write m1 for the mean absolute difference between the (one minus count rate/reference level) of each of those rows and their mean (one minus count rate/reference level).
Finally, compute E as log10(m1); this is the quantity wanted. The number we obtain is -1.22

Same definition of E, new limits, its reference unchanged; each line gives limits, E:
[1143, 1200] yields -2.13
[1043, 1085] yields -2.00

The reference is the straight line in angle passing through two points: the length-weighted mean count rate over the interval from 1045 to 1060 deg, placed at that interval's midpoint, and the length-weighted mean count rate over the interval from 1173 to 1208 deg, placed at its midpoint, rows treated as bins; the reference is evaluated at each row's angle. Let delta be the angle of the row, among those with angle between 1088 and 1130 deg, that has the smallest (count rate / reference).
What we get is 1094.0 deg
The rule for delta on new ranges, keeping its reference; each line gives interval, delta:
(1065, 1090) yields 1084.0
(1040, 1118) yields 1044.0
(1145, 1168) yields 1151.5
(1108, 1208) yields 1174.0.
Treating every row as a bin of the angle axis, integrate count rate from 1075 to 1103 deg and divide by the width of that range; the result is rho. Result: 26.8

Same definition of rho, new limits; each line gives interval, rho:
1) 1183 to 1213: 26.9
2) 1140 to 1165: 27.1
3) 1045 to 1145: 27.6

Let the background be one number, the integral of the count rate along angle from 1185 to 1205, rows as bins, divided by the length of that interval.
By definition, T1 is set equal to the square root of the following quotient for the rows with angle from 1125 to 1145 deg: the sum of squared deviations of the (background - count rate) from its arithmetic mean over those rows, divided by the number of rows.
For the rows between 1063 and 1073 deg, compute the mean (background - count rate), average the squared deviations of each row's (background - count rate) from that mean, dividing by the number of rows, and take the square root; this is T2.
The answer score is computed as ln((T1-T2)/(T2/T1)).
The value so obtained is 2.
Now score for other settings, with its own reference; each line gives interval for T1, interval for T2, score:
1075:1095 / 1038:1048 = -2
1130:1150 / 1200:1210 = 3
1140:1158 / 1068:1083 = 0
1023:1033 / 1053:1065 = -3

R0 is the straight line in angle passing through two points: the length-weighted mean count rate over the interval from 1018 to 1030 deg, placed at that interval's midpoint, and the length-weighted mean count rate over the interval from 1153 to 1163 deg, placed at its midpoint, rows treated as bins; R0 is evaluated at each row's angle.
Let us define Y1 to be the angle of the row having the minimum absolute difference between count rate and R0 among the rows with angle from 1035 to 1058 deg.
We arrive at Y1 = 1046.5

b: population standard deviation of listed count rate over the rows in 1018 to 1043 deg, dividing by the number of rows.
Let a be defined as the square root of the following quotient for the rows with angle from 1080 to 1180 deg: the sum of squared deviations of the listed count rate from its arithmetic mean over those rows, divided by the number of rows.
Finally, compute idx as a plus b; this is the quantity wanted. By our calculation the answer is 2.0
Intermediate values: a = 1.9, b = 0.12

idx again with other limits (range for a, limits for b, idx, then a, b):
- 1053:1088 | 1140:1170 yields 0.7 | 0.3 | 0.41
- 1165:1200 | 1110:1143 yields 2.7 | 0.3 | 2.42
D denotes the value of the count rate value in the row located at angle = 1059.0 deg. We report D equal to 26.27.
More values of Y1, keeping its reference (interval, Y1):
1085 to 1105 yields 1094.0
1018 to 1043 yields 1024.0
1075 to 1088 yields 1084.0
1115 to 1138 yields 1116.5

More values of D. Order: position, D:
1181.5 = 26.91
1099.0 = 26.65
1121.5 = 27.71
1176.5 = 26.57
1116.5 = 27.08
